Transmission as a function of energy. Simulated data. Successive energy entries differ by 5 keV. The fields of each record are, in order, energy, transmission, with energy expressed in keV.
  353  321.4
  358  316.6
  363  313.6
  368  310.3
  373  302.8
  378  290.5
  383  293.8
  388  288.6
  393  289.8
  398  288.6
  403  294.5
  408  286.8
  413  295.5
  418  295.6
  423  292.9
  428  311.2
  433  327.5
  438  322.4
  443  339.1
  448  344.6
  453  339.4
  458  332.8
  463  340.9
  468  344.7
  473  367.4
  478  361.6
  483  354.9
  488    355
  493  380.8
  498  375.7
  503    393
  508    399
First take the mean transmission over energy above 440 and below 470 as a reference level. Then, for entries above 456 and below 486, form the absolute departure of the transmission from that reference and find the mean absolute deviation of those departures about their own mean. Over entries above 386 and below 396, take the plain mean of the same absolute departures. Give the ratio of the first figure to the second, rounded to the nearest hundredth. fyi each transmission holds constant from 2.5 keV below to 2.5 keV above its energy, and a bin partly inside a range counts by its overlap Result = 0.17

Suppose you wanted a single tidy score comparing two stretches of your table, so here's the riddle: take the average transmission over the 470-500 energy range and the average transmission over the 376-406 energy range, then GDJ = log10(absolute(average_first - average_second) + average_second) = 2.56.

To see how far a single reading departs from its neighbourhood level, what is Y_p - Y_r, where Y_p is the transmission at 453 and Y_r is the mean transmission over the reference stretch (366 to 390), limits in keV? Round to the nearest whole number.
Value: 42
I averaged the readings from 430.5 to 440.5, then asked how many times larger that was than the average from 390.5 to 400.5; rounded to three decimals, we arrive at 1.124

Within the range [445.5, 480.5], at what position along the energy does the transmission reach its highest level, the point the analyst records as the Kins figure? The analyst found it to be 473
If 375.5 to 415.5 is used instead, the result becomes 413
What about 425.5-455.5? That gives 448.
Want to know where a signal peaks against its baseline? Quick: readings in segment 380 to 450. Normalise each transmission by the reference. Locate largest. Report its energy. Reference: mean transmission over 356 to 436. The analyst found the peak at 448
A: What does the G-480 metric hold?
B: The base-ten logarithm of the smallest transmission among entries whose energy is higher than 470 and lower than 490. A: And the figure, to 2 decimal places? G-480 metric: 2.55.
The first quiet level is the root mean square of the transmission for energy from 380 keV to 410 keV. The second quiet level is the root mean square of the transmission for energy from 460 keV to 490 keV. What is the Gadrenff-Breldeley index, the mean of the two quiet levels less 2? 320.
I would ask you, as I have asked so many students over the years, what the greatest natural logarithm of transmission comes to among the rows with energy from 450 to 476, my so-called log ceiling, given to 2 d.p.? 5.91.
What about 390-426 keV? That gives 5.69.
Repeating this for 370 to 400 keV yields 5.71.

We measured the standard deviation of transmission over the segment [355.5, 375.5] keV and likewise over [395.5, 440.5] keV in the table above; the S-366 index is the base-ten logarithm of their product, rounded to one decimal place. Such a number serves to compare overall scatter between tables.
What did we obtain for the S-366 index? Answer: 1.9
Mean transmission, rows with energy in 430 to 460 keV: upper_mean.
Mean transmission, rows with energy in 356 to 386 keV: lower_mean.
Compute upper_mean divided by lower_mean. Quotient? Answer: 1.098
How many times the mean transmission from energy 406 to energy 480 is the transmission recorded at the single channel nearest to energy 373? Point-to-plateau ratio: 0.93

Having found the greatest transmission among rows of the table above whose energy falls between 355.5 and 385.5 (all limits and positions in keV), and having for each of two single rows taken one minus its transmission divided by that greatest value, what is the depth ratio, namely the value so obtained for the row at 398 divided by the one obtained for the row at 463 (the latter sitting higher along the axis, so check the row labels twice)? -1.2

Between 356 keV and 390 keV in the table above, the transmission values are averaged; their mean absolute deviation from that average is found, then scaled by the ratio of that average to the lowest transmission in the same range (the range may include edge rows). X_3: 10.2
